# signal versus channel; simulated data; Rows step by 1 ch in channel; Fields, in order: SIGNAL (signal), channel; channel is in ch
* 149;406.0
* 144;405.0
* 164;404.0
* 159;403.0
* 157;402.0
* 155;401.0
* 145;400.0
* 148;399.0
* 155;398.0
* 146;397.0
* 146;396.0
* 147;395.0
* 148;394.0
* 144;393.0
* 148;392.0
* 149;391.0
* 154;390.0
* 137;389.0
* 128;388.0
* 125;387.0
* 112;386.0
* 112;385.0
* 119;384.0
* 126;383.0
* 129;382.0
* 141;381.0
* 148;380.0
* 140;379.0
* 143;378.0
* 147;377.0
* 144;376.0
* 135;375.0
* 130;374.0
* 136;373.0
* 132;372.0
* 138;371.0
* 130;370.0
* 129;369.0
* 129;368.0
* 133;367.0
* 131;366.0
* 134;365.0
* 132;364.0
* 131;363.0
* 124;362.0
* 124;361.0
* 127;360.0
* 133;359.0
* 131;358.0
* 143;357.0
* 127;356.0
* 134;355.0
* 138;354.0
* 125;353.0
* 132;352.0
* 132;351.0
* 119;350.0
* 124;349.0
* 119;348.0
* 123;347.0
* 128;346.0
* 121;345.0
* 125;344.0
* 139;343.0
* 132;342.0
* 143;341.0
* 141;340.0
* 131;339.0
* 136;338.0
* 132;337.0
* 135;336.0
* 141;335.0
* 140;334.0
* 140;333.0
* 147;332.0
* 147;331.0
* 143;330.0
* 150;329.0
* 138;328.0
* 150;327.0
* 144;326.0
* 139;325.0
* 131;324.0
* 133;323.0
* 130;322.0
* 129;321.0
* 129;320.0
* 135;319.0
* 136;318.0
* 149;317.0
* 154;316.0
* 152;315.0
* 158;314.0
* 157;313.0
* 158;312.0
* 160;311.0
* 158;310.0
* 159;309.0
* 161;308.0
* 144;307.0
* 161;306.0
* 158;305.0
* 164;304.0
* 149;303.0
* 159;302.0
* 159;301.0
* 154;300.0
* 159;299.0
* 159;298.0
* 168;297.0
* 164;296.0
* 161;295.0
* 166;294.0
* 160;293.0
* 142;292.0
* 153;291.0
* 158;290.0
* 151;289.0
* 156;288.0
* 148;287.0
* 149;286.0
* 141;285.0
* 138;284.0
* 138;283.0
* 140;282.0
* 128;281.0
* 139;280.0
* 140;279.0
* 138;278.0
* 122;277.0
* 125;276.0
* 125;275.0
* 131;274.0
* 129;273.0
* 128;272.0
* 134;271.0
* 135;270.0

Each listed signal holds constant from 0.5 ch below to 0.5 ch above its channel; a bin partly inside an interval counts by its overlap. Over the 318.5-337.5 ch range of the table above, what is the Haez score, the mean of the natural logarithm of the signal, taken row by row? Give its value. 4.93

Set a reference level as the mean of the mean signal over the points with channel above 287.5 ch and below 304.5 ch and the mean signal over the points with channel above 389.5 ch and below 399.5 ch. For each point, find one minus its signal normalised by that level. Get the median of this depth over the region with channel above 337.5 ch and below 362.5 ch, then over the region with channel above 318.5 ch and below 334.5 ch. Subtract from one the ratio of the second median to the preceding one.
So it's 0.38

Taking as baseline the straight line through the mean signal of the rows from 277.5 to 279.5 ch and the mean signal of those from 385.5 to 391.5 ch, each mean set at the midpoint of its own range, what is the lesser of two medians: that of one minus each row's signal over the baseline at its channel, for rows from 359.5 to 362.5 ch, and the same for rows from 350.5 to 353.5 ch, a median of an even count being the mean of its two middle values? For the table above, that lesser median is 0.03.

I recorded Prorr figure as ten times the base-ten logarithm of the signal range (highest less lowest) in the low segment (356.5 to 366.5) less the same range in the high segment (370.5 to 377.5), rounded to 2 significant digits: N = 3.0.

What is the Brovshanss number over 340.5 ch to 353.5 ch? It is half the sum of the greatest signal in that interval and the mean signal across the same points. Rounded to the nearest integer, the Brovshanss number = 135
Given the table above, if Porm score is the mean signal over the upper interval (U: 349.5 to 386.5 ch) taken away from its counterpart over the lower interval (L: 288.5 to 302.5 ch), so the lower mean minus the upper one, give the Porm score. 26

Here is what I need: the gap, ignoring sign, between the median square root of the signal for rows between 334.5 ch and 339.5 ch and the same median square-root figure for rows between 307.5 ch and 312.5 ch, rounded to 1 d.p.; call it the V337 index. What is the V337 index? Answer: 1.0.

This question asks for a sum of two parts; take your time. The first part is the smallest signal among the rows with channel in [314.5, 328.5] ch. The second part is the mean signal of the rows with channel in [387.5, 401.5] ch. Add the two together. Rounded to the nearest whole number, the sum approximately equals 275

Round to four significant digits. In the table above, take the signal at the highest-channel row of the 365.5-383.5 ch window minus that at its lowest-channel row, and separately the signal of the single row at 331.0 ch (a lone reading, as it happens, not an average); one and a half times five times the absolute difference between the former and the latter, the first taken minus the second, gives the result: 1140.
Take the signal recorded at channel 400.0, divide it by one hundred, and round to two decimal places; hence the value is 1.45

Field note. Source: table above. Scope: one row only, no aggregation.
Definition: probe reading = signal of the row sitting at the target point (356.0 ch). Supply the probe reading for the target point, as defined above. 127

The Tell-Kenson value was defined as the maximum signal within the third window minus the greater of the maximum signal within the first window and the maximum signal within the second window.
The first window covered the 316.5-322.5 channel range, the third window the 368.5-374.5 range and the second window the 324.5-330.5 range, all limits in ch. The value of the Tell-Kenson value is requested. -12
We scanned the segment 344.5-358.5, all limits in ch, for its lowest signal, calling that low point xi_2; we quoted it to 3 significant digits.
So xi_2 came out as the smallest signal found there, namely 119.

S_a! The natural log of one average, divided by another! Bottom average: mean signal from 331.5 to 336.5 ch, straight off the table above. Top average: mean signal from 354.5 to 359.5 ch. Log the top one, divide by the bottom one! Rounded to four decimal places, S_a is 0.0348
